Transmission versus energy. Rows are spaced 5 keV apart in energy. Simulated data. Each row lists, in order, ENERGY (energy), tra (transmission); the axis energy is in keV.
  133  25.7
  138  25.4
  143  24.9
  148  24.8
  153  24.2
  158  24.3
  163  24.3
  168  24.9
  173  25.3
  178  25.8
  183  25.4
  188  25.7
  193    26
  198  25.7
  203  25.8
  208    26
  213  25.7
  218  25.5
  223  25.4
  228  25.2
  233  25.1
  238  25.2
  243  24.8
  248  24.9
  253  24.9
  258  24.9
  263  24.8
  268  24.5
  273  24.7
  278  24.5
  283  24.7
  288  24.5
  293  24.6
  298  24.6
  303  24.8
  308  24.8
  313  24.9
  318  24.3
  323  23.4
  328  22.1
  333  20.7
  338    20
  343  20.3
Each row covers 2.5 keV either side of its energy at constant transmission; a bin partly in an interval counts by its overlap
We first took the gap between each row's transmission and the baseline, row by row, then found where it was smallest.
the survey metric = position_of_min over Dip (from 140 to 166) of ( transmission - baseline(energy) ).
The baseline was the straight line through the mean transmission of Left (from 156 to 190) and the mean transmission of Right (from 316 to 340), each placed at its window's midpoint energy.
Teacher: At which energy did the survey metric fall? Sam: 153 keV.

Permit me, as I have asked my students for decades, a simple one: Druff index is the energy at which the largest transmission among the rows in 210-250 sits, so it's 213 keV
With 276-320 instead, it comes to 313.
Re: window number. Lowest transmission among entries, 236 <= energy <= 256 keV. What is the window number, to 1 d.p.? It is 24.8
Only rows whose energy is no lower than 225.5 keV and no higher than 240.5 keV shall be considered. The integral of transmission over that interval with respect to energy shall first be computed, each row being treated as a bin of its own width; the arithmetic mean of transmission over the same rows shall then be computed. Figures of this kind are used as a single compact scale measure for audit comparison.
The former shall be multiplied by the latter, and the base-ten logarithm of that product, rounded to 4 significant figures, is 3.978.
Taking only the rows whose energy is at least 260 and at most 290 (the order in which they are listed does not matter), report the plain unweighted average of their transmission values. 24.6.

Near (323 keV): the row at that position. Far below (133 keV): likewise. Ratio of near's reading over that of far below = 0.91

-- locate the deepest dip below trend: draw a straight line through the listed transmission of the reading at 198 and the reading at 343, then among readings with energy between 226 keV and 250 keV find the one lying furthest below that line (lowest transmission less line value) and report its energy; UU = 228 keV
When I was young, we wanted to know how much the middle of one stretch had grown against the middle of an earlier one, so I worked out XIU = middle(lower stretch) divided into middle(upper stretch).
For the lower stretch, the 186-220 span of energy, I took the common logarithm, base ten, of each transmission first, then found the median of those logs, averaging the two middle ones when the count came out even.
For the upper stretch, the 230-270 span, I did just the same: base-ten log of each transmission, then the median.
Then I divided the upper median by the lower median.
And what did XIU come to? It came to 0.99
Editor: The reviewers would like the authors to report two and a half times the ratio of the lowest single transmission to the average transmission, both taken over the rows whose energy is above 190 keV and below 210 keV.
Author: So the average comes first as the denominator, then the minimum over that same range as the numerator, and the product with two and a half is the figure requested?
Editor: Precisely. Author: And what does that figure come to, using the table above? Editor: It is 2.48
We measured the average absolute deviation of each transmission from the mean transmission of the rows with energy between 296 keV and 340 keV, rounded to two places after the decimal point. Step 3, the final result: 1.57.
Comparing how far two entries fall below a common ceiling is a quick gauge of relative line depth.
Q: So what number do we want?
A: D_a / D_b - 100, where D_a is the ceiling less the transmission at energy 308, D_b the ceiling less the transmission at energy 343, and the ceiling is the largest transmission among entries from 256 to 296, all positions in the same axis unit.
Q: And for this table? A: -100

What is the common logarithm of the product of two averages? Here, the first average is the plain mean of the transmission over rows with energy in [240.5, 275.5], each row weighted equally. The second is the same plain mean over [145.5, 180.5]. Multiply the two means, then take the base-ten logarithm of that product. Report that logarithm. 2.79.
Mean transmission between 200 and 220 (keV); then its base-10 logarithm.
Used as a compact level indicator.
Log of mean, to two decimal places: 1.41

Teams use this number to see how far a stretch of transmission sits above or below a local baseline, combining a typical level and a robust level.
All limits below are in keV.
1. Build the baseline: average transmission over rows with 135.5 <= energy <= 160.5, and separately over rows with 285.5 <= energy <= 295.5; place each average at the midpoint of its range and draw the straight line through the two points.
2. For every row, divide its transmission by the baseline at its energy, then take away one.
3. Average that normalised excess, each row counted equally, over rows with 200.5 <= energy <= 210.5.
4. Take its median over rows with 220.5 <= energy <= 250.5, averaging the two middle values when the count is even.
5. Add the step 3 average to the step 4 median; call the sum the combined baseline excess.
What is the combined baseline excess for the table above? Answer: 0.072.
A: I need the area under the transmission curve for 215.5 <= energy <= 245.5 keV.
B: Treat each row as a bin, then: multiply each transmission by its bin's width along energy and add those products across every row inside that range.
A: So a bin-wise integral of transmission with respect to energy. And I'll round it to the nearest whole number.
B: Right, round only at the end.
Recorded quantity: 756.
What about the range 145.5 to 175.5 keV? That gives 739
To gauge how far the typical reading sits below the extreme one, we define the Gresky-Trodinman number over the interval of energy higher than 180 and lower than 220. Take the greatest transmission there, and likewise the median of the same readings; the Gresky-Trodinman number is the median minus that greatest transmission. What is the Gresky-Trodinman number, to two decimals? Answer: -0.30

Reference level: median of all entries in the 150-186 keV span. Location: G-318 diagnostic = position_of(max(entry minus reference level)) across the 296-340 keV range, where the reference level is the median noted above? 313 keV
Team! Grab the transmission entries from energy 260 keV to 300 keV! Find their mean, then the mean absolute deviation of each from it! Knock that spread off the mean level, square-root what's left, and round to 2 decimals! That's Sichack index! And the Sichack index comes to 4.95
